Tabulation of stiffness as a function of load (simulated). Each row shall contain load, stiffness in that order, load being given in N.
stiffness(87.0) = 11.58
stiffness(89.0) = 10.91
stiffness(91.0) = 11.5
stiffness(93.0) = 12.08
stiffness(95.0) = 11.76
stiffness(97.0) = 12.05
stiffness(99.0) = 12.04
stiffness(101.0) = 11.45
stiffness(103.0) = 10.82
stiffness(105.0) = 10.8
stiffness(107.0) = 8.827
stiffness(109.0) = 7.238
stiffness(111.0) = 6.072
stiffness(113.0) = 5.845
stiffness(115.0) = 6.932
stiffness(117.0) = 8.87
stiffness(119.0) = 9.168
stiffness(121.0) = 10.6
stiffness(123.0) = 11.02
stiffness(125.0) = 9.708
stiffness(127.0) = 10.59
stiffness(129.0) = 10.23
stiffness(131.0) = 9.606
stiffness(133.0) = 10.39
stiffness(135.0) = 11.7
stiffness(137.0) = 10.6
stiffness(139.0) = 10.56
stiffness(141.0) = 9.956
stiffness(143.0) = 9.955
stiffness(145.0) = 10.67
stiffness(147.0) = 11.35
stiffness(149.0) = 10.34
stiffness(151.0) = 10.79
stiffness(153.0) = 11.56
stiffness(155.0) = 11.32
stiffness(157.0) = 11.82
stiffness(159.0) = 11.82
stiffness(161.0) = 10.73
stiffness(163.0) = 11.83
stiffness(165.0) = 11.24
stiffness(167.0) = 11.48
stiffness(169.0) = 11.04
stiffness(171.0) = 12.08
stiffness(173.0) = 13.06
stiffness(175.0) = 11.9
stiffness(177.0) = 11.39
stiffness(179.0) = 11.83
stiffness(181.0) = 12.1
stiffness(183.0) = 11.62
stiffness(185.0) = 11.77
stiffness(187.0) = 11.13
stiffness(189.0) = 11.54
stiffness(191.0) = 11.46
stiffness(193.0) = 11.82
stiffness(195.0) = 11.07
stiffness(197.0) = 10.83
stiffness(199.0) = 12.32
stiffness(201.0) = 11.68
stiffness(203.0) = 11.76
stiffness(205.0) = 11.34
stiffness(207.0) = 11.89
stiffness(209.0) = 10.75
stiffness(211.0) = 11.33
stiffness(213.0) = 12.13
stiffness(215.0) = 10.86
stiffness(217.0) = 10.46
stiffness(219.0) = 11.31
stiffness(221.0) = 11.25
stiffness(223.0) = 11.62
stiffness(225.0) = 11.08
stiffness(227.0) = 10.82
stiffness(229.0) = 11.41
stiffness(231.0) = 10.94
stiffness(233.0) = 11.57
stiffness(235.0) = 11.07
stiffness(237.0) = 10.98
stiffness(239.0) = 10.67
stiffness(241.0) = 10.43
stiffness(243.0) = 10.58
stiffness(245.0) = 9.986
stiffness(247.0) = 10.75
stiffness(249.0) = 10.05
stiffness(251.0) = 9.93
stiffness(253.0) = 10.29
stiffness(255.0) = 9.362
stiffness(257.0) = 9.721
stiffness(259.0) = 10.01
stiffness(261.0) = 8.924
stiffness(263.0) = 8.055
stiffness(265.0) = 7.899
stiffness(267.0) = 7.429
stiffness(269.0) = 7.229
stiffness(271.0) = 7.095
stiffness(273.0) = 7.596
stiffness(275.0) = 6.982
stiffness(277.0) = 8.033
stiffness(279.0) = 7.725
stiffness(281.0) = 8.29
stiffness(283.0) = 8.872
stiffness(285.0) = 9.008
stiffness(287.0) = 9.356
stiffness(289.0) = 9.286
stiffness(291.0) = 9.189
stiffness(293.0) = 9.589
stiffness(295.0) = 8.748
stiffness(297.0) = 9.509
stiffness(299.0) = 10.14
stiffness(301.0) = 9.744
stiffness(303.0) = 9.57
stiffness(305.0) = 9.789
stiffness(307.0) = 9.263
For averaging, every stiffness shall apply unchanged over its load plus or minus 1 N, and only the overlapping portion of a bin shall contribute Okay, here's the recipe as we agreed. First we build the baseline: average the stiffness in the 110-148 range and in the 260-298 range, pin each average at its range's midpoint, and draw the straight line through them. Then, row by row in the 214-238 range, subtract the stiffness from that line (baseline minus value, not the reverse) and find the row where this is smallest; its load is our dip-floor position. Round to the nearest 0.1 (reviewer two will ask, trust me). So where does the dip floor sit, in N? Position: 233.0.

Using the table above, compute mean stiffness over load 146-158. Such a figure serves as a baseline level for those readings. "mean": 11.2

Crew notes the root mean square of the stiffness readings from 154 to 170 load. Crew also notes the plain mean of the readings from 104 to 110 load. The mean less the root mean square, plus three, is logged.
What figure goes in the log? 1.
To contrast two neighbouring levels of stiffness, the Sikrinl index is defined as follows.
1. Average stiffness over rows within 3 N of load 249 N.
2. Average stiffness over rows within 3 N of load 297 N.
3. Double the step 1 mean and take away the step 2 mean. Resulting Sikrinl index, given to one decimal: 11.0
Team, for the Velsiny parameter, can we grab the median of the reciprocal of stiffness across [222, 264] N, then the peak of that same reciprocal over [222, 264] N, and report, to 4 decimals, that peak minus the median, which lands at 0.0296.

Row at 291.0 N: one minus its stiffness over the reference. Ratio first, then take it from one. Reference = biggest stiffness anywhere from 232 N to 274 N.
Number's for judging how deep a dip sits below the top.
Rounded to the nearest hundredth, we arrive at 0.21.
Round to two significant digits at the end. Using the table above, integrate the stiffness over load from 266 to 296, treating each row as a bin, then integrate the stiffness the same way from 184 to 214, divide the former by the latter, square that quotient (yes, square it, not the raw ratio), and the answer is 0.52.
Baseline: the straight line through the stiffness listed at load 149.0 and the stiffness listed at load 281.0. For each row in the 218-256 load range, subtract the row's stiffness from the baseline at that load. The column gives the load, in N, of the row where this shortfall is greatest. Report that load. 255.0 N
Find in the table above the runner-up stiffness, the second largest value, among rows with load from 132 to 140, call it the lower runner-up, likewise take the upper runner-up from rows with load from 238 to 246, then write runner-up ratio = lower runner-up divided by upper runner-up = 1.00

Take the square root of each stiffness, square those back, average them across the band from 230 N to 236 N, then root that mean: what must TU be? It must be 3.35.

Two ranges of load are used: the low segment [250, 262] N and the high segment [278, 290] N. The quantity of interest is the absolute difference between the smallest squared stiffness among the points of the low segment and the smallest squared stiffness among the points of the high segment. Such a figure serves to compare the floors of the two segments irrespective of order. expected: 20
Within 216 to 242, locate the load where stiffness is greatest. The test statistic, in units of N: 223.0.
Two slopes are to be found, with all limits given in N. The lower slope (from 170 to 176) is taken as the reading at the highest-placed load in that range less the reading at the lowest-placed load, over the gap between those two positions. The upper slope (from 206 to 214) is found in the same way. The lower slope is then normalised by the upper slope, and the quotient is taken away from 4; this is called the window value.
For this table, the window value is 5.1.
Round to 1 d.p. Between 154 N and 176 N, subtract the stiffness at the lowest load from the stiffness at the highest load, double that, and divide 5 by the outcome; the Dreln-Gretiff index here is 4.3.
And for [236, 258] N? -2.0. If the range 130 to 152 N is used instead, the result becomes 2.1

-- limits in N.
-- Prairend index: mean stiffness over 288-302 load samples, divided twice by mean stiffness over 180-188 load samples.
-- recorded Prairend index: 0.070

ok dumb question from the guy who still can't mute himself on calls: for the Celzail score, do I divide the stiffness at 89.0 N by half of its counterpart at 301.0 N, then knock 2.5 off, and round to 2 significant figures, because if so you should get -0.26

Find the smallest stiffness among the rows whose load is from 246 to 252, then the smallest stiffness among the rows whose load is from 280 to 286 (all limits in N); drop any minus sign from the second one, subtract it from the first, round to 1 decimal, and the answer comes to 1.6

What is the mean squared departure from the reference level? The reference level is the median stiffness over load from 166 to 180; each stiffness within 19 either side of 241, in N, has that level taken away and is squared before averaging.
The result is 1.9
